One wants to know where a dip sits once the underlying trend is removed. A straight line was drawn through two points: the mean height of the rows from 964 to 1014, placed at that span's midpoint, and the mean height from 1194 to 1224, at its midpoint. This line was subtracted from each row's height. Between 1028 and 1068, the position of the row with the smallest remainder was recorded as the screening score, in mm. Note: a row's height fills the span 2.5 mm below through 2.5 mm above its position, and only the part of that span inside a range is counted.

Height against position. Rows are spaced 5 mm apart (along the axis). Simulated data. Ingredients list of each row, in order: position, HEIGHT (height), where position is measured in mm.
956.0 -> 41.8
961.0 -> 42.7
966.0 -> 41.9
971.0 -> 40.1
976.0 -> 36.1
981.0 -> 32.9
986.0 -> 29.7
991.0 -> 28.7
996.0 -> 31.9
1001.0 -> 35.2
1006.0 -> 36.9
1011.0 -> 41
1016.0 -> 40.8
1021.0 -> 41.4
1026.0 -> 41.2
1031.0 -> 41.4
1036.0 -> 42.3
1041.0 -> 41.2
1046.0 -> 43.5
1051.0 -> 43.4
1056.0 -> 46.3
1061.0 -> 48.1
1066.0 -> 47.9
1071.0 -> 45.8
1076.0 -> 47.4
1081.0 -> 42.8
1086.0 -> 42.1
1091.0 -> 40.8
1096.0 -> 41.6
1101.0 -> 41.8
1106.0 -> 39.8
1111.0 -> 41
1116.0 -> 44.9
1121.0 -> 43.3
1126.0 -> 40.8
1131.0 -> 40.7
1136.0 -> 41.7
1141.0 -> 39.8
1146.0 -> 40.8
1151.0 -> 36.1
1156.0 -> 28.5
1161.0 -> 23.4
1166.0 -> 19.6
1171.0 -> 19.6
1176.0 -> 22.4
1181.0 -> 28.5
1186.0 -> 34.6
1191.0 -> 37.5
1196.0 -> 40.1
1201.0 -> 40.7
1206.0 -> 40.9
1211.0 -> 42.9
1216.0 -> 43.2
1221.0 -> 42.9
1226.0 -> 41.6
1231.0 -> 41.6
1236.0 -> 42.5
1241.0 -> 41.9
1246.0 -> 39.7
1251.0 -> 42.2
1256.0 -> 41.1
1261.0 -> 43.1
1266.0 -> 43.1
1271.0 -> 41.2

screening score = 1041.0 mm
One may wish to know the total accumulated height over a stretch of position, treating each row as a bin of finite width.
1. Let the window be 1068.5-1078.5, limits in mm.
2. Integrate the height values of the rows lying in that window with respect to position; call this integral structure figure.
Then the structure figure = 466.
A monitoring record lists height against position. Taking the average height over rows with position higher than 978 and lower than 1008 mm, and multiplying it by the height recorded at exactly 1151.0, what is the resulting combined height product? 1175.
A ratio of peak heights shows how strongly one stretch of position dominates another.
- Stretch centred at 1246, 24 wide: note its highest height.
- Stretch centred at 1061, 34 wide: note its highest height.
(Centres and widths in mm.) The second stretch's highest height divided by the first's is 1.13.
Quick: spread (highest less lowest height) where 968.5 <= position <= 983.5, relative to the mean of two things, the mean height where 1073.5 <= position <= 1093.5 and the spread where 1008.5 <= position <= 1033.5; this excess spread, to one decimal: -14.7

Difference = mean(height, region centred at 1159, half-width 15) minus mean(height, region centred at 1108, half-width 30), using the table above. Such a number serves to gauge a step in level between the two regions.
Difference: -14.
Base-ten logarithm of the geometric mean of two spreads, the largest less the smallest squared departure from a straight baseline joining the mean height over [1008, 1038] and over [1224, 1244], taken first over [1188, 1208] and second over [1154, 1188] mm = 1.94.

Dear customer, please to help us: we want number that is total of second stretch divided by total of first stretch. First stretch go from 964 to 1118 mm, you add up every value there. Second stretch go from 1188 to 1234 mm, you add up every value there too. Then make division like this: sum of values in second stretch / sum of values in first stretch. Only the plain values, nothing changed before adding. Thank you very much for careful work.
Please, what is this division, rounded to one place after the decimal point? 0.3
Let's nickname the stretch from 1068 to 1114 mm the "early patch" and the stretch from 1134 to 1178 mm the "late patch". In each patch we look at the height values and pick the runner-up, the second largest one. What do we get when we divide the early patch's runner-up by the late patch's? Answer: 1.12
